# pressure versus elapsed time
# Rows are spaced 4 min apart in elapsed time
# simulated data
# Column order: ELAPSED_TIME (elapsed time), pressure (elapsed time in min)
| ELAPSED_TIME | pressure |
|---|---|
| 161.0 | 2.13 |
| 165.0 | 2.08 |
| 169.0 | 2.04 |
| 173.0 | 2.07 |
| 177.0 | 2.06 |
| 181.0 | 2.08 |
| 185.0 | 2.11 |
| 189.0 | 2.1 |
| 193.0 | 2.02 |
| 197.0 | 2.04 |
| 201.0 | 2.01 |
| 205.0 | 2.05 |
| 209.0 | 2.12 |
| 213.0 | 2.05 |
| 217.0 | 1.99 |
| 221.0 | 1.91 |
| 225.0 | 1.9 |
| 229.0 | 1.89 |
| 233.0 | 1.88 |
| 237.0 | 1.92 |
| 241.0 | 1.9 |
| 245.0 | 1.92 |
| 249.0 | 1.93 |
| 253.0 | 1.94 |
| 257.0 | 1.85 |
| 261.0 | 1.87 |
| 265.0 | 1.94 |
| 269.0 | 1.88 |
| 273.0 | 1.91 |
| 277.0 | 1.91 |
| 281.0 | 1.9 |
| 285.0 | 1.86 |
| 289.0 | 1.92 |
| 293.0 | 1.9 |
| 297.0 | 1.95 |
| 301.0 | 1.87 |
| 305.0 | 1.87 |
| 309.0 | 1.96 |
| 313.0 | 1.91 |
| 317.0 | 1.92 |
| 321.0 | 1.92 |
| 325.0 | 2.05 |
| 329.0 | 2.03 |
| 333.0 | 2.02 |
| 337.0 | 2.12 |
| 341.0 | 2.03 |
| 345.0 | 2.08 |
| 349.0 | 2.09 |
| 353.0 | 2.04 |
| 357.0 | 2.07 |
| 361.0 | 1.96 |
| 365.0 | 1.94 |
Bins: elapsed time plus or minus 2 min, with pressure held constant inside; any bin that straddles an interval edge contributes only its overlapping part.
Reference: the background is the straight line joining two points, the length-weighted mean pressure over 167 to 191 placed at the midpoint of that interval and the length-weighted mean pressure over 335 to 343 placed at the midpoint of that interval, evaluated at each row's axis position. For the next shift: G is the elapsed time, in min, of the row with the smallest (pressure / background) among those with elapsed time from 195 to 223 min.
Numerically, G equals 221.0 min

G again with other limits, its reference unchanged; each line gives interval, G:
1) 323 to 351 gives 333.0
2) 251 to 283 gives 257.0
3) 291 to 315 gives 301.0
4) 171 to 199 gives 193.0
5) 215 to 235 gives 233.0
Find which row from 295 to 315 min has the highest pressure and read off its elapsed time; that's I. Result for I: 309.0 min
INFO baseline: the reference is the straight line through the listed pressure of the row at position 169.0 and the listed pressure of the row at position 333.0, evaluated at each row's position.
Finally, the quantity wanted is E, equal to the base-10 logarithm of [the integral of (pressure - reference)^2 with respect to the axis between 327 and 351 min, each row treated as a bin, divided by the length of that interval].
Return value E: -2.49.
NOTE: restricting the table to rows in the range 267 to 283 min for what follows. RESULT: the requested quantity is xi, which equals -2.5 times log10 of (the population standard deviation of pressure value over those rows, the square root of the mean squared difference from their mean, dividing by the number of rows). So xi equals 4.78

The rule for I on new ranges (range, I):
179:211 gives 209.0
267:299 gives 297.0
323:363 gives 337.0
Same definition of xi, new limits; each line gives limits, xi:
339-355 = 3.98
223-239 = 4.58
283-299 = 3.71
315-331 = 3.05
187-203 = 3.64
